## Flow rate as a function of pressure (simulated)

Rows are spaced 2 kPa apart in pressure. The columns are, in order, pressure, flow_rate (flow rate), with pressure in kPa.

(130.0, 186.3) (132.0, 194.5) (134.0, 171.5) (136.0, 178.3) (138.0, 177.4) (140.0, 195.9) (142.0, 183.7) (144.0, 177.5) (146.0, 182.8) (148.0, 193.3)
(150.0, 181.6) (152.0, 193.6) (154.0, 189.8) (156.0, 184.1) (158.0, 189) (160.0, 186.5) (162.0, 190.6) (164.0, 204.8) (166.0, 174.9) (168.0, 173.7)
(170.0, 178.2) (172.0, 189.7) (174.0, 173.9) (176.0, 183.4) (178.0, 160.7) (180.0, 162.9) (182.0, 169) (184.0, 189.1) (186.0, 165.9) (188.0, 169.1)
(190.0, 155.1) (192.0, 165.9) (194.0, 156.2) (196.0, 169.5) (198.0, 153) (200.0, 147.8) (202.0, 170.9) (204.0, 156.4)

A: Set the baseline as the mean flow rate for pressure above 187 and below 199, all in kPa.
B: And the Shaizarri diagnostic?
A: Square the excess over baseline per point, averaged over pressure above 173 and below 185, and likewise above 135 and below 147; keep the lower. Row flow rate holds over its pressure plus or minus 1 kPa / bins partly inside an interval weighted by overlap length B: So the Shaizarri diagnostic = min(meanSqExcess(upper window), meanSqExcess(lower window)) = 243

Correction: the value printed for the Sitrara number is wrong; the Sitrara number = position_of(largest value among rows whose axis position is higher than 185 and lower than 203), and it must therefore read 202.0 kPa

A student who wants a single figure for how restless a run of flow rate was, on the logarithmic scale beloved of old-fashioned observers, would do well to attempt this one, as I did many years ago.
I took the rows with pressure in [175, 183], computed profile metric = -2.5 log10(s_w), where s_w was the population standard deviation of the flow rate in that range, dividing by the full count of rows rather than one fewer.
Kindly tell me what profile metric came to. -2.37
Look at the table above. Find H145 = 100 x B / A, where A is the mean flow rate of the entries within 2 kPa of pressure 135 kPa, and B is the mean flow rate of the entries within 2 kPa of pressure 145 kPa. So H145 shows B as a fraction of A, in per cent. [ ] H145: 103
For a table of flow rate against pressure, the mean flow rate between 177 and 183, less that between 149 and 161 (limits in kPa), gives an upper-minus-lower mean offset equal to -23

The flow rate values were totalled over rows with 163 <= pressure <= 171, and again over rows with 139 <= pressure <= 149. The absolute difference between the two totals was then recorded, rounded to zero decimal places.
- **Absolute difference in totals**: 202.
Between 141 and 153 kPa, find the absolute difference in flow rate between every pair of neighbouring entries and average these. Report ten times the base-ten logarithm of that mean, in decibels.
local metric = 9.6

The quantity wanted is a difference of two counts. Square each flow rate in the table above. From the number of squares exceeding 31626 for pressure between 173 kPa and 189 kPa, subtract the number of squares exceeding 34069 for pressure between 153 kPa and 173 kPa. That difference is -4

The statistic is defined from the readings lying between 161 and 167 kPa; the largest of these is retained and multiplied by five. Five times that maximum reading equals 1024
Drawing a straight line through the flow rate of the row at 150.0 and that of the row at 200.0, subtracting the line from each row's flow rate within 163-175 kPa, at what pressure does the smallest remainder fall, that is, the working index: 166.0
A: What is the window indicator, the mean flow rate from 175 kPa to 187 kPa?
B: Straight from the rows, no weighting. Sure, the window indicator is 172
